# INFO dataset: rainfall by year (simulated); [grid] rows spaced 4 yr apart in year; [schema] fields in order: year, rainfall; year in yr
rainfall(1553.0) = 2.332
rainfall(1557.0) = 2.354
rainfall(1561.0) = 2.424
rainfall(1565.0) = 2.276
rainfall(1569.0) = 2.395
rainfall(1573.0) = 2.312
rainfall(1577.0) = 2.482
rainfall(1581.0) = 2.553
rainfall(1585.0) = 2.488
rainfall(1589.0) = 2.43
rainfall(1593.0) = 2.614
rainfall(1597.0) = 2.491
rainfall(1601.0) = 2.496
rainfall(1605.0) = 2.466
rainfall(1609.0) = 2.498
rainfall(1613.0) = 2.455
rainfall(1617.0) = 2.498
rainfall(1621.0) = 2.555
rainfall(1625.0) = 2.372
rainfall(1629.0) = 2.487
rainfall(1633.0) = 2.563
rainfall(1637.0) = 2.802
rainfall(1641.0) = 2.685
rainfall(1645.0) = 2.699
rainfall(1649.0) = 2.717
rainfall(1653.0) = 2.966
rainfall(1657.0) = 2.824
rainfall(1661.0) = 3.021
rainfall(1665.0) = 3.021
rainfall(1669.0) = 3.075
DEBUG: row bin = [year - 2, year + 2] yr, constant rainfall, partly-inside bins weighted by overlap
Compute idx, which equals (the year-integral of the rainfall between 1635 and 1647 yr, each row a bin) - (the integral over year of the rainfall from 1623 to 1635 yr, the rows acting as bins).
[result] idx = 3.1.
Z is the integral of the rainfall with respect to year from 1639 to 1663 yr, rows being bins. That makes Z 68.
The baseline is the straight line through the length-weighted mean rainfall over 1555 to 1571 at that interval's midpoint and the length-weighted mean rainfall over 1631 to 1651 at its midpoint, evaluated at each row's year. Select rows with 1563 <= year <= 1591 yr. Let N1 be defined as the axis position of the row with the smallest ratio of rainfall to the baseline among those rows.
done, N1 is 1565.0 yr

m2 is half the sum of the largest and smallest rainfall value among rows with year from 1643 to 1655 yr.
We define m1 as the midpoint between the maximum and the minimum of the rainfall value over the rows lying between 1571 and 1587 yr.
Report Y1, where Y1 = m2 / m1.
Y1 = 1.16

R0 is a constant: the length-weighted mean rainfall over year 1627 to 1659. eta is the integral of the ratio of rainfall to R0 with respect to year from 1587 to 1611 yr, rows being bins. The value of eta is 22 yr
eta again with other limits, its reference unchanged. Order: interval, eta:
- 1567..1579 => 11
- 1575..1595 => 18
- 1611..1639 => 26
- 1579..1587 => 7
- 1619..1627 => 7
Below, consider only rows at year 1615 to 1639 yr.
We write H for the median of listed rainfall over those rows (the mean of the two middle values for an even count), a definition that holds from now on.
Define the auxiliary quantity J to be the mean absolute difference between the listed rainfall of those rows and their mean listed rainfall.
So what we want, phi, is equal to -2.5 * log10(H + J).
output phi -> -1.05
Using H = 2.53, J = 0.094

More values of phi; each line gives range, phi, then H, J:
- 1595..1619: -1.00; 2.49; 0.016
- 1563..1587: -1.01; 2.44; 0.090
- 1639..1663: -1.15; 2.77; 0.118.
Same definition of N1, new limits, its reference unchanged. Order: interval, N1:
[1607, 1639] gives 1625.0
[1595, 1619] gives 1613.0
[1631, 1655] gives 1633.0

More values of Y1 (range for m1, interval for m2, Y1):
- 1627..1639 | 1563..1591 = 0.91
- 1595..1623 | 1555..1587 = 0.96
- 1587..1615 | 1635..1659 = 1.12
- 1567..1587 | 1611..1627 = 1.01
